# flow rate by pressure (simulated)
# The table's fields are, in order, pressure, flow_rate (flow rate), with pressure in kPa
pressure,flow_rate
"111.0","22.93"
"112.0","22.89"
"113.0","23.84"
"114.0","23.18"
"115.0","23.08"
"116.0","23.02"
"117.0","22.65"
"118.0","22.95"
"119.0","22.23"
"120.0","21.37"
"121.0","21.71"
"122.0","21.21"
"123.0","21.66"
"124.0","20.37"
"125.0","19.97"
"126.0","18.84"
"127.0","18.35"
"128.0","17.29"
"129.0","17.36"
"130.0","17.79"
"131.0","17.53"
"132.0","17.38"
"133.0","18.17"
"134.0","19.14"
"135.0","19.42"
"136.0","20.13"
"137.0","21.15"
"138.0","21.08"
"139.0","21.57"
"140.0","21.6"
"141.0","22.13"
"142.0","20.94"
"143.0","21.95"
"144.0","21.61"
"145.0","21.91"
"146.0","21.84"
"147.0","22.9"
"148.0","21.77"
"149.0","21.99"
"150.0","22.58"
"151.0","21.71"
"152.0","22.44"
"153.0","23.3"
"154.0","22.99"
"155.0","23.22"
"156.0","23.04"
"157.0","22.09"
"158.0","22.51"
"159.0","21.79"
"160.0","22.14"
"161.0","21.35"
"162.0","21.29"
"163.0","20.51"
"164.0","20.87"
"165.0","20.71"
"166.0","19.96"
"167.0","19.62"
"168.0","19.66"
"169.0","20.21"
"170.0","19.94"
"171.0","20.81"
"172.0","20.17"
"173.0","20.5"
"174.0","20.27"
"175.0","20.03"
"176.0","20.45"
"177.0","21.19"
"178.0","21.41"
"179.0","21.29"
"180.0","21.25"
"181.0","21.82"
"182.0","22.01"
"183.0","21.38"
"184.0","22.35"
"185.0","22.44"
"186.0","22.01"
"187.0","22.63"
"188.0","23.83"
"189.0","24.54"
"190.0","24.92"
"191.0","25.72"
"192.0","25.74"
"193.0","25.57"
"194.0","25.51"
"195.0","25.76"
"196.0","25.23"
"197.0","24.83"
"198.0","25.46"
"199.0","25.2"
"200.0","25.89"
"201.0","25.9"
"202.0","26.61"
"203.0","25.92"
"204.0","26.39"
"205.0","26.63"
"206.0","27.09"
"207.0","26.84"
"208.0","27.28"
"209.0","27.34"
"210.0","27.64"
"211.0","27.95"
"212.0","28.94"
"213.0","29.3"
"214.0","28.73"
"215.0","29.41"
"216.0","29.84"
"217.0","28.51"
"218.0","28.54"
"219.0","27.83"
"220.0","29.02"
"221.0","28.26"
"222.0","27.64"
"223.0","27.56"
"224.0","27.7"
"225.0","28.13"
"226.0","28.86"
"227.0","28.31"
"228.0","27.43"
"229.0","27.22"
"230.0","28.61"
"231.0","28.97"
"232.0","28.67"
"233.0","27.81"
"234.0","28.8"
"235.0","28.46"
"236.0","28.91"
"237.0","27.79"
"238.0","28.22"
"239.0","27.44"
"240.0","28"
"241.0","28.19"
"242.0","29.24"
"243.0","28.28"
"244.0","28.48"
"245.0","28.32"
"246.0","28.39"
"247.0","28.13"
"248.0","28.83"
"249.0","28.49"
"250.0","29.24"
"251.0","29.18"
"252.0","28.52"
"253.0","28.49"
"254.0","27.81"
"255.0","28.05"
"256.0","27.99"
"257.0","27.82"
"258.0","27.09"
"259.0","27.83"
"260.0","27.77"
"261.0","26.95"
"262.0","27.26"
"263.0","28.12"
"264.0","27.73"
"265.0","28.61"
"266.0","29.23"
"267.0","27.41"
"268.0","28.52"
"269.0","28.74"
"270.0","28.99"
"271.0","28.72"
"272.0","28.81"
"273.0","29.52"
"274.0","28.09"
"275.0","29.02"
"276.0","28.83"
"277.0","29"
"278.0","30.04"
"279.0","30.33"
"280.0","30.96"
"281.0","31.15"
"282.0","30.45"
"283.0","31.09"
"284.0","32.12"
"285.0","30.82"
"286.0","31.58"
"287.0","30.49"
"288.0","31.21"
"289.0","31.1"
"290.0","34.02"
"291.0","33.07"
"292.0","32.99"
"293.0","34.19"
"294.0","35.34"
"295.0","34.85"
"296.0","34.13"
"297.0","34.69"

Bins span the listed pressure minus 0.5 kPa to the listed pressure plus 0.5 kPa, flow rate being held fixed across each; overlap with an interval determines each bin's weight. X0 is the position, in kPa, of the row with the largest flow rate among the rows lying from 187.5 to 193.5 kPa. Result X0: 192.0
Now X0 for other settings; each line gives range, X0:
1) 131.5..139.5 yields 139.0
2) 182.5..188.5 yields 188.0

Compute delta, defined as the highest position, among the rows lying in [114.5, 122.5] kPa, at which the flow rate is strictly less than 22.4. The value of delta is 122.0 kPa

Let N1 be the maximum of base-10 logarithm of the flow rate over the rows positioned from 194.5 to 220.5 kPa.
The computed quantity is 1.47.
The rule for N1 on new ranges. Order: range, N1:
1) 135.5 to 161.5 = 1.37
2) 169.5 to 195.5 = 1.41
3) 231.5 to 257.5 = 1.47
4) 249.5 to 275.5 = 1.47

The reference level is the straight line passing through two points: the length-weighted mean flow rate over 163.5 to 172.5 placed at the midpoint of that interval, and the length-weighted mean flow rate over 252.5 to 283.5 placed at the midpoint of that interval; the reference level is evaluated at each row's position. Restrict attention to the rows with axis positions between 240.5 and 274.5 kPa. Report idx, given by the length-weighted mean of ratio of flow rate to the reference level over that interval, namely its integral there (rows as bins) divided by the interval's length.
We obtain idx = 1.02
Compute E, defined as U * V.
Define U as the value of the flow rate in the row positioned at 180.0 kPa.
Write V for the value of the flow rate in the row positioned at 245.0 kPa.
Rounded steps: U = 21.25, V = 28.32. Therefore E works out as 602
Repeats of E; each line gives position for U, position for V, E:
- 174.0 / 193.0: 518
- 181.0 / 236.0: 631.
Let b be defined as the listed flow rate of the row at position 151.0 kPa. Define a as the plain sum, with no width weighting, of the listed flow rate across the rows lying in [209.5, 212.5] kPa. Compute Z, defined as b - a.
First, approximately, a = 85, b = 21.71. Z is -63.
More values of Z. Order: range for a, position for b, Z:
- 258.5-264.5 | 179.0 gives -144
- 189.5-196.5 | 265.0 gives -150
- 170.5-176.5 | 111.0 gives -99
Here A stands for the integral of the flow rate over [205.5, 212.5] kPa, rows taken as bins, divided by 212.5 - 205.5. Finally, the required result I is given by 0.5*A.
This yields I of 13.8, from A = 27.6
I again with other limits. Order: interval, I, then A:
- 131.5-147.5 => 10.4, 20.8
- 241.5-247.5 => 14.2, 28.5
